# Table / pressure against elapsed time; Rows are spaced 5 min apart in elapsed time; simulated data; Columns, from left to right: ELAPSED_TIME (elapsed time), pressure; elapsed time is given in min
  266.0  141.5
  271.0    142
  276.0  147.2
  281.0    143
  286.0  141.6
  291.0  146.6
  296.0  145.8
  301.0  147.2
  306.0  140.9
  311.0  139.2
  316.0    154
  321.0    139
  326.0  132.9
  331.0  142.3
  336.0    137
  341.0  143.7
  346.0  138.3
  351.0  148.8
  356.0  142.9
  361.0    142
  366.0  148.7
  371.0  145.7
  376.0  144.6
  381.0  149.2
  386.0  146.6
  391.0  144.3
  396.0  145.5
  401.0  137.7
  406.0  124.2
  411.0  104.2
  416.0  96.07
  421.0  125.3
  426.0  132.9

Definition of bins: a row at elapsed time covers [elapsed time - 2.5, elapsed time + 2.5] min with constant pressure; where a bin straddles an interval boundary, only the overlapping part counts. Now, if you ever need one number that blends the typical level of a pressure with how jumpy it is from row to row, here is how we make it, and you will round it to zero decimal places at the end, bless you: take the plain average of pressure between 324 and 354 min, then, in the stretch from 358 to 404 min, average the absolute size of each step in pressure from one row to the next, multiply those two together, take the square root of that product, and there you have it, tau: 23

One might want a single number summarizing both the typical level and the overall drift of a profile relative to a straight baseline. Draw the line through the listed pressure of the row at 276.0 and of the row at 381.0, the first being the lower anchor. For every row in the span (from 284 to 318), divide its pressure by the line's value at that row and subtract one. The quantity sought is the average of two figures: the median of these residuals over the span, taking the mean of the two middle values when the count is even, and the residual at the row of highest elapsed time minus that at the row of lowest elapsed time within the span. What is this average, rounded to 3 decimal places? 0.034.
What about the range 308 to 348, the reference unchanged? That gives -0.035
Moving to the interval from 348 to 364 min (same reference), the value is -0.043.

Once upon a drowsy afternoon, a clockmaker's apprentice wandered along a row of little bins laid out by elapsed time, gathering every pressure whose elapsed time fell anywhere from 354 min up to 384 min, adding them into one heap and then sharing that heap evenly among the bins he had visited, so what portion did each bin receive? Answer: 146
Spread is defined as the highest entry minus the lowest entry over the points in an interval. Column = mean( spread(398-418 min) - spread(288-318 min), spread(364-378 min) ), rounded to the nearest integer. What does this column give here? 15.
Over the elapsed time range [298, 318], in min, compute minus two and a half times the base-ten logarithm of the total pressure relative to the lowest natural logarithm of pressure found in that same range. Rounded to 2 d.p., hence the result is -5.18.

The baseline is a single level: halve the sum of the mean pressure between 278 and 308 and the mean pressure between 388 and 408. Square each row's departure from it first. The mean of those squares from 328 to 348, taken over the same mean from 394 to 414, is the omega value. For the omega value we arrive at 0.02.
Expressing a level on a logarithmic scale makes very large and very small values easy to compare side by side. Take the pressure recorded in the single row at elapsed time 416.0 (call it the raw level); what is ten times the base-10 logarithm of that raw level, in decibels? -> 19.8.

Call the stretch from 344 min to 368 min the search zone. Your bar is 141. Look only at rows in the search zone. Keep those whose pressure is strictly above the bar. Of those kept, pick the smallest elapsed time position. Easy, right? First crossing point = 351.0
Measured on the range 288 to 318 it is 291.0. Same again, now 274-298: 276.0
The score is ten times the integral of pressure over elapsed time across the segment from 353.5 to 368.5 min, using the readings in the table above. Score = 21680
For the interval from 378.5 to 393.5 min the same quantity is 22005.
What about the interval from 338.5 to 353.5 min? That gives 21540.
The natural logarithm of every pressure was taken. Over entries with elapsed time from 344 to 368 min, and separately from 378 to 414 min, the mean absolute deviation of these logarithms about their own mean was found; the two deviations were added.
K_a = 0.123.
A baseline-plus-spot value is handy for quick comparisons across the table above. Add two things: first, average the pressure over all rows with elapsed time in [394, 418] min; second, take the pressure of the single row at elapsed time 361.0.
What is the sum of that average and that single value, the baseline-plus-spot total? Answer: 264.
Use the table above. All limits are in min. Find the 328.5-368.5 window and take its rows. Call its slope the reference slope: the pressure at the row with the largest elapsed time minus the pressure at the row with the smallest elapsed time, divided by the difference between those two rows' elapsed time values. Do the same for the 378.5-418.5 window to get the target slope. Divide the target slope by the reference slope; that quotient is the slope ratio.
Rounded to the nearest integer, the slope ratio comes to -8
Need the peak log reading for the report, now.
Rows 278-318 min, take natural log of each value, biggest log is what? 5.04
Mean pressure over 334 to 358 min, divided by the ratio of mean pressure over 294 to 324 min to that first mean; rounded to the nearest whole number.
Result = 140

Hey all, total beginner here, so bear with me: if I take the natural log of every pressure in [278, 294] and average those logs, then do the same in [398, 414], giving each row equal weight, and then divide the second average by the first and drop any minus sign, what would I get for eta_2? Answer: 0.97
